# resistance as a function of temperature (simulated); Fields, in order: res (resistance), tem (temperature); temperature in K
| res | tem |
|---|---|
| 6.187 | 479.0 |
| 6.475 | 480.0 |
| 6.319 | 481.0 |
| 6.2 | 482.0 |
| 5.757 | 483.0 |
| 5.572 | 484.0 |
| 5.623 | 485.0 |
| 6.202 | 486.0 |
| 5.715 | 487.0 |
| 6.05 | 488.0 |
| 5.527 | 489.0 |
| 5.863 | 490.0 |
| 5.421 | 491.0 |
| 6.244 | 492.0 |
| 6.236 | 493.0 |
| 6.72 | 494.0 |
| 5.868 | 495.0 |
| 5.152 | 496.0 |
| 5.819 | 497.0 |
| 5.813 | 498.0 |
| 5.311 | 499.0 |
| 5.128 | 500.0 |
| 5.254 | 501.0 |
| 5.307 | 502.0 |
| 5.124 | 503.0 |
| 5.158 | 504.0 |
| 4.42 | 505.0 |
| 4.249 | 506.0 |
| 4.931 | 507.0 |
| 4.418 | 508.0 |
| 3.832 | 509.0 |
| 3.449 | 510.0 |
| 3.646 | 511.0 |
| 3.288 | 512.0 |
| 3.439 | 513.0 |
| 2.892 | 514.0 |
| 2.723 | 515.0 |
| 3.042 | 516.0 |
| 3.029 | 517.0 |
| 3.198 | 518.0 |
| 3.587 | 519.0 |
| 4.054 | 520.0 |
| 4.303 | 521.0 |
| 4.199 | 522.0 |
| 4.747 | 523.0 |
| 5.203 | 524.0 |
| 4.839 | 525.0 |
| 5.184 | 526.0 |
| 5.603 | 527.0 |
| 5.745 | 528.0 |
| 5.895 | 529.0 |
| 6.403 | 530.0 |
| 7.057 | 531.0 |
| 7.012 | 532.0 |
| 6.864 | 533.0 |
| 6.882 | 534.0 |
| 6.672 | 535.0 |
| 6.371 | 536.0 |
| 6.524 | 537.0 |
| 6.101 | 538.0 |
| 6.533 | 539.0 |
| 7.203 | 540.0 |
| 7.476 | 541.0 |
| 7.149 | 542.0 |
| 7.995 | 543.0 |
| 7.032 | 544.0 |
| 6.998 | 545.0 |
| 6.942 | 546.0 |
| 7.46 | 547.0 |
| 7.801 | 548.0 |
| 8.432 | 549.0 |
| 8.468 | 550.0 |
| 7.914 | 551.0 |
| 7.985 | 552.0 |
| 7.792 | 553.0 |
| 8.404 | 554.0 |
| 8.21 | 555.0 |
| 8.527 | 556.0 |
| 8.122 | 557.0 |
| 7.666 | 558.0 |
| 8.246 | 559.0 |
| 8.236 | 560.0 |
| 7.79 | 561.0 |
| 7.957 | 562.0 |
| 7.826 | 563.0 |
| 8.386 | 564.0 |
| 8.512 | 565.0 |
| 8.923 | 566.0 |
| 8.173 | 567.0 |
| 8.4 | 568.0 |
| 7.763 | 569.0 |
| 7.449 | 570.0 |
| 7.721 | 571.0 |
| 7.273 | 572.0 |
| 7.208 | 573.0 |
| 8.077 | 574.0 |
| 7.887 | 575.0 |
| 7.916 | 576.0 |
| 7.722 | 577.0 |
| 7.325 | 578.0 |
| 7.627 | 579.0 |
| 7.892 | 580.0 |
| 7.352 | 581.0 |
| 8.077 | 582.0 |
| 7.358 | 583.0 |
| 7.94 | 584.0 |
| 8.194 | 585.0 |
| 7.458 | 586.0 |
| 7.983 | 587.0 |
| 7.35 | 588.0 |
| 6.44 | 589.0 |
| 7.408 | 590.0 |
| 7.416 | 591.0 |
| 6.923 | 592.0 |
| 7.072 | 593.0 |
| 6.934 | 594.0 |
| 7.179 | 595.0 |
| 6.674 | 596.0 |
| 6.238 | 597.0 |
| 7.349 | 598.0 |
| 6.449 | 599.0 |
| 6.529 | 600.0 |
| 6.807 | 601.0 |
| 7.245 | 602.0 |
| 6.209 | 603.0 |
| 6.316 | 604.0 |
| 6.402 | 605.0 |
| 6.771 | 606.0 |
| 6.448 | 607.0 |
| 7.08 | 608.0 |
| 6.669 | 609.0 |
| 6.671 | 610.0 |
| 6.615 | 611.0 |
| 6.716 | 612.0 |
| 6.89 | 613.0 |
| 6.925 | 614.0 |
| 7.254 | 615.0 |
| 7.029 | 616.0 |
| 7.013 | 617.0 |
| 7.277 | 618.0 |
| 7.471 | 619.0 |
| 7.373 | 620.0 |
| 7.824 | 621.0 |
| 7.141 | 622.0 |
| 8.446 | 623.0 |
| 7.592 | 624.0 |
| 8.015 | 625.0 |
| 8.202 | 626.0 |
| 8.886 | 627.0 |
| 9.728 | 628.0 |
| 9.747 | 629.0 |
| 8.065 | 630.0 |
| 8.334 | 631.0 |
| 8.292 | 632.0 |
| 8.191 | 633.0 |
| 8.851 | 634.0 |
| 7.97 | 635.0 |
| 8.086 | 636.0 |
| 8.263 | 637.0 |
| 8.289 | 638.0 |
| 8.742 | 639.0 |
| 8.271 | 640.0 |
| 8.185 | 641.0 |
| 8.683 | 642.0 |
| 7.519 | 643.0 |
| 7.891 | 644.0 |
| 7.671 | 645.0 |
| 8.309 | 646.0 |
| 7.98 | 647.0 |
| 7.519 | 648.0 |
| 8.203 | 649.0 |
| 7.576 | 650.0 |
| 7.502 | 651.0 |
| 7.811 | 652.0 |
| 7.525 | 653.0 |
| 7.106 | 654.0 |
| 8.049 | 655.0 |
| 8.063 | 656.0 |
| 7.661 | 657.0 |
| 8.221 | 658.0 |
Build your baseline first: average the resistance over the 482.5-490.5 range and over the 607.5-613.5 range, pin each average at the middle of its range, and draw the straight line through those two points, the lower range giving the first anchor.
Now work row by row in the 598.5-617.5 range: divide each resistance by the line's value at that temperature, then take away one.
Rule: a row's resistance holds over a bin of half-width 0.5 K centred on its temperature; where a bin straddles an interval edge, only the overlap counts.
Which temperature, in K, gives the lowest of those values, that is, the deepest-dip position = 603.0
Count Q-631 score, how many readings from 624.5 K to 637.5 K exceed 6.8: 13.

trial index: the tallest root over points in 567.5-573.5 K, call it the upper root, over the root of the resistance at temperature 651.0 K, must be 1.06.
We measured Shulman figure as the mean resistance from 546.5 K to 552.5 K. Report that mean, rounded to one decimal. 8.0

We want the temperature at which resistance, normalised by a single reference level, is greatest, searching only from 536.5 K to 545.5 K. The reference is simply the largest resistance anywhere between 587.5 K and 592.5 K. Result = 543.0 K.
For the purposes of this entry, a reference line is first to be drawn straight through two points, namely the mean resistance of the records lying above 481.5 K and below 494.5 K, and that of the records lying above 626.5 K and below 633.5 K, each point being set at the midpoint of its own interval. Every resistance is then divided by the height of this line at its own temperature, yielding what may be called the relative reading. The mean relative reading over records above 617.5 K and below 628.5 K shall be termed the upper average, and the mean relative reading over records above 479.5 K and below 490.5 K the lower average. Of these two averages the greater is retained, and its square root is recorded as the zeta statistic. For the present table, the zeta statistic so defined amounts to 1.01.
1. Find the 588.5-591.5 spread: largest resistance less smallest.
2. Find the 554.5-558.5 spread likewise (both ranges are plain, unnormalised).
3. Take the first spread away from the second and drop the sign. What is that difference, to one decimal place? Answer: 0.1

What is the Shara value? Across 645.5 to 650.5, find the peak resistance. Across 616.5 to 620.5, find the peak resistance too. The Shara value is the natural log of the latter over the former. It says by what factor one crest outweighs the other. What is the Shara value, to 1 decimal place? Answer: -0.1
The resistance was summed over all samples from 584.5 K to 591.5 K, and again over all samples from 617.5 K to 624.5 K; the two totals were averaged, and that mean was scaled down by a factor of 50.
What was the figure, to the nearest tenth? 1.1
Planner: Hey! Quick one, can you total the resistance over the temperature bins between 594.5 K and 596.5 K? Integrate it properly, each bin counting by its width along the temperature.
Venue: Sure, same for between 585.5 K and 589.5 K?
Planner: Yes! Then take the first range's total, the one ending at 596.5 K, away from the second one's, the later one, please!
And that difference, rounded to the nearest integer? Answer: 15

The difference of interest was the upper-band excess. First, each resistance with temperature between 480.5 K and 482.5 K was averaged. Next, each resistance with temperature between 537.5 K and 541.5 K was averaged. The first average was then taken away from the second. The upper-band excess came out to 0.6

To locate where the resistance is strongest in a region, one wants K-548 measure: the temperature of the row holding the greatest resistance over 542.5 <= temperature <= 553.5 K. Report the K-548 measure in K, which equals 550.0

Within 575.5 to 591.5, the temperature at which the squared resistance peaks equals 585.0 K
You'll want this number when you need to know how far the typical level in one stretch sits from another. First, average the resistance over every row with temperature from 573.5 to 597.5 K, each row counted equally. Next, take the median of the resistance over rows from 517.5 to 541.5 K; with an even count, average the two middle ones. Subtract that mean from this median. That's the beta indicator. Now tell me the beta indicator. -1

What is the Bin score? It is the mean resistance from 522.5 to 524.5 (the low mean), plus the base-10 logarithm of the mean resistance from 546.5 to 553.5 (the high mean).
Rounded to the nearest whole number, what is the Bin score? 6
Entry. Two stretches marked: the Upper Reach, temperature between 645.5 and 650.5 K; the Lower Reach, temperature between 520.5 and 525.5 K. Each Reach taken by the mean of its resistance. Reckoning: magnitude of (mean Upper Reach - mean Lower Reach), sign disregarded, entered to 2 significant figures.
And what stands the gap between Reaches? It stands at 3.3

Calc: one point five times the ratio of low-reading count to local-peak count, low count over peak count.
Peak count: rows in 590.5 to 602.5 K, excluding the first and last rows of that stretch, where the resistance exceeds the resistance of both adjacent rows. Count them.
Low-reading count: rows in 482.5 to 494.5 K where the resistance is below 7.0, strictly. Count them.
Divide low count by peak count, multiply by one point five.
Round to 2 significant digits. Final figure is 6.0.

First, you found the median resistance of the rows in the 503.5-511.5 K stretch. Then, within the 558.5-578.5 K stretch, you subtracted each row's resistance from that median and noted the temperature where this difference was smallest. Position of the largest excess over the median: 566.0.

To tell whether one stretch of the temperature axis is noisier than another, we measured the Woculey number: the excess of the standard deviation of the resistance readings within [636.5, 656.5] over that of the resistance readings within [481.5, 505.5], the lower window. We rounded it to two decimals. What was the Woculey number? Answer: -0.08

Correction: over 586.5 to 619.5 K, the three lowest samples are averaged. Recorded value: 6.25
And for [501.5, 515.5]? 2.97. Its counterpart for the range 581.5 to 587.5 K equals 7.59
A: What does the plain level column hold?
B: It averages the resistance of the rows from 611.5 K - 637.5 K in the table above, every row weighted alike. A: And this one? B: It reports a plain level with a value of 7.9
